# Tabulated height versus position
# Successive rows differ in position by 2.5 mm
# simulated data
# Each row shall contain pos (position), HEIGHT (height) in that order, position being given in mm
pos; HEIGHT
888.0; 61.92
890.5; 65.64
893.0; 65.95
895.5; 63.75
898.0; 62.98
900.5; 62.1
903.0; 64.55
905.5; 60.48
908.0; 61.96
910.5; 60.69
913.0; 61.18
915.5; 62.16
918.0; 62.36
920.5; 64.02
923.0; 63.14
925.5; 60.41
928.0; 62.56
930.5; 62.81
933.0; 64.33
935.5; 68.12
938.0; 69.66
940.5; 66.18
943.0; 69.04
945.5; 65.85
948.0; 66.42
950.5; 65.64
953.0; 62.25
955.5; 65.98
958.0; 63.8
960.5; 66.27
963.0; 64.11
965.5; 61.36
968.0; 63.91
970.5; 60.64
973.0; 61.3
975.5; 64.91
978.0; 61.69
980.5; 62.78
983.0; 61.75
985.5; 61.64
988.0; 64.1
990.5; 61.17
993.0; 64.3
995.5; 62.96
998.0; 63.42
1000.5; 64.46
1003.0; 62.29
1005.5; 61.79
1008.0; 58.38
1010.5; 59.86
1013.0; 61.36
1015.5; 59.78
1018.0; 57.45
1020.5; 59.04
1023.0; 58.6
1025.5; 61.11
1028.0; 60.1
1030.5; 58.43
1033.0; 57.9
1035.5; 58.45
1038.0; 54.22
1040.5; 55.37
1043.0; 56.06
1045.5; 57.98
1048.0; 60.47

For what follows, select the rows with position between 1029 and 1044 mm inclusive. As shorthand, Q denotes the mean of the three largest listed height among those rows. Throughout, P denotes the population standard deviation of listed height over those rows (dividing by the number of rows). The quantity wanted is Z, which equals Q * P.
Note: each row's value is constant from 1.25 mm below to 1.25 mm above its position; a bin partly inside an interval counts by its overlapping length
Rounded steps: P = 1.62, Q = 58.3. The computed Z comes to 95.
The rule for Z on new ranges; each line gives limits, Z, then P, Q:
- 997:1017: 120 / 1.89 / 63.4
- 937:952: 109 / 1.60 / 68.4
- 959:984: 114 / 1.75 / 65.1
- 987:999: 71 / 1.12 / 63.9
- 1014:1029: 70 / 1.16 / 60.3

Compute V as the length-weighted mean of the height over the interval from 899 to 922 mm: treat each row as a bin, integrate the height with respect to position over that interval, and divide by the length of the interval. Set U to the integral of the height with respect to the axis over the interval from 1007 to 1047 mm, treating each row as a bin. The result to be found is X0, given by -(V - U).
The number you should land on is 2274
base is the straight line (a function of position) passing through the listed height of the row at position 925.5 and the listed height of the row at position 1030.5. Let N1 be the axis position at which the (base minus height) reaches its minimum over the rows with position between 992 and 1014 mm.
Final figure 1000.5 mm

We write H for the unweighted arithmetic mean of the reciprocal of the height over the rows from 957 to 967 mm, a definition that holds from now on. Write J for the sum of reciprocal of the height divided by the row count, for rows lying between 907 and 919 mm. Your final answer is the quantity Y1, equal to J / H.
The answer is 1.04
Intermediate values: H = 0.0157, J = 0.0162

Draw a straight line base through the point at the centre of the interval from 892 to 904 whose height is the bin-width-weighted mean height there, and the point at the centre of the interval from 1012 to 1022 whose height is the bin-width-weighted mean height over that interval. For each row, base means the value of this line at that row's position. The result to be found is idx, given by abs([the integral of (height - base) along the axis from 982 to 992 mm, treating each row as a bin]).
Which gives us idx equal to 18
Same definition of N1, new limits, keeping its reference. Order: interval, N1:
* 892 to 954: 938.0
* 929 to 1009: 938.0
